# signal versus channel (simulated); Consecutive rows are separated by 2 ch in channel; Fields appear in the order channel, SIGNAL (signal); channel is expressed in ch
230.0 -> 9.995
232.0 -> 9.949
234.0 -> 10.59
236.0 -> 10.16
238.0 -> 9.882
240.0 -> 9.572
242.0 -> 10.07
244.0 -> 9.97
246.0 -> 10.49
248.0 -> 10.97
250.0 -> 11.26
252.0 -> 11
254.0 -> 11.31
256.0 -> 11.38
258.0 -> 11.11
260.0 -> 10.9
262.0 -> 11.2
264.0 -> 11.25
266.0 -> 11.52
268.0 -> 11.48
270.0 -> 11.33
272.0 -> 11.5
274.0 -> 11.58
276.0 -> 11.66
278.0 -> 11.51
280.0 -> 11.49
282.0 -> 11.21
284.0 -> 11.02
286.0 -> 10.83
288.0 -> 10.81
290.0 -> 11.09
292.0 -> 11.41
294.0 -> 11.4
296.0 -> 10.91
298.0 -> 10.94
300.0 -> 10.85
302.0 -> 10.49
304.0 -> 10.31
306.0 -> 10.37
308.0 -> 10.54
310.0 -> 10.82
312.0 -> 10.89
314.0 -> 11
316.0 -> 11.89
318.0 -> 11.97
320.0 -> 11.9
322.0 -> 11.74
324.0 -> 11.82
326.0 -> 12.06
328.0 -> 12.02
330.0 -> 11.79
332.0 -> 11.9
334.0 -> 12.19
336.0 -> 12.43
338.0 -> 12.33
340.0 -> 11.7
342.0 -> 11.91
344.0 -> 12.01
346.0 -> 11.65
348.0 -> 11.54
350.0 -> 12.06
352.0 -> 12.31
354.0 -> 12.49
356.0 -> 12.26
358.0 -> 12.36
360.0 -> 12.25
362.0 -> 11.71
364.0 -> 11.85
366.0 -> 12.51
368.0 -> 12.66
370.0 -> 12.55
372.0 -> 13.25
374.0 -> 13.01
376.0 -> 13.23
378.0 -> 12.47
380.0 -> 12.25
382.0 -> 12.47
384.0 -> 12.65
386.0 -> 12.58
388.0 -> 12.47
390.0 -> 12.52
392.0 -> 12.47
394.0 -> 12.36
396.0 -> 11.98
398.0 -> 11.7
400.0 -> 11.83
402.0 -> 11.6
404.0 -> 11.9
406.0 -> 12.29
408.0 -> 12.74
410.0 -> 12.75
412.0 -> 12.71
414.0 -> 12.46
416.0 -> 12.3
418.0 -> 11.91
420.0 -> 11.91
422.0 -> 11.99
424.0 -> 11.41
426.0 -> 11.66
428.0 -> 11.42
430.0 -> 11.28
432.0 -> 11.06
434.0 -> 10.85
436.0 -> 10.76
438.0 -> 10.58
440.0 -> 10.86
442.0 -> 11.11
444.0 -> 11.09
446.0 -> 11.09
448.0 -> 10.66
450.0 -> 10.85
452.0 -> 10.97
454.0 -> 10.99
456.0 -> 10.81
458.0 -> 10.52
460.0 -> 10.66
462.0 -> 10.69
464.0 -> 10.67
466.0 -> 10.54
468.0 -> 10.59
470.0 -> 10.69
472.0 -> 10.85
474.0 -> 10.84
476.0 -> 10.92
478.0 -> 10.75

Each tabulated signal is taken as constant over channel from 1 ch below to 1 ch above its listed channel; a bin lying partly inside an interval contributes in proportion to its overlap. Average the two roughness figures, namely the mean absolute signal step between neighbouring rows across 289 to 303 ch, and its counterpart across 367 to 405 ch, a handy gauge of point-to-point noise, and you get 0.23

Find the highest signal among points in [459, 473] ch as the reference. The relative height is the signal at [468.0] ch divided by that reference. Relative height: 0.98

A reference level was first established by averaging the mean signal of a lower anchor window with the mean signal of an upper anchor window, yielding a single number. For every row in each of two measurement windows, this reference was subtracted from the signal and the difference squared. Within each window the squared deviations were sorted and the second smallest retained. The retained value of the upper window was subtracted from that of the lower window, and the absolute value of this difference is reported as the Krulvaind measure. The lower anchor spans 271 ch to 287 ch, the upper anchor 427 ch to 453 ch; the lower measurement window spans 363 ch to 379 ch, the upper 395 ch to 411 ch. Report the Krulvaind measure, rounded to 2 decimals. 1.43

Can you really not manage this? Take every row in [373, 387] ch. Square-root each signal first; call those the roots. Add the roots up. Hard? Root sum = 24.9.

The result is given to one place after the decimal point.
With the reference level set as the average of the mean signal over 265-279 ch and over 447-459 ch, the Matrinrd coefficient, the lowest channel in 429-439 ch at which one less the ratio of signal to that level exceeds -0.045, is 430.0 ch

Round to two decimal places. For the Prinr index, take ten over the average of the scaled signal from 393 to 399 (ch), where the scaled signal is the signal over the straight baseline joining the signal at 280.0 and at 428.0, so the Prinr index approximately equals 9.52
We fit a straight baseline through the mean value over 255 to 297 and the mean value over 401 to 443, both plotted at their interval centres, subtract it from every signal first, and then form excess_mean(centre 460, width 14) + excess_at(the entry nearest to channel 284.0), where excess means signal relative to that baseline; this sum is -1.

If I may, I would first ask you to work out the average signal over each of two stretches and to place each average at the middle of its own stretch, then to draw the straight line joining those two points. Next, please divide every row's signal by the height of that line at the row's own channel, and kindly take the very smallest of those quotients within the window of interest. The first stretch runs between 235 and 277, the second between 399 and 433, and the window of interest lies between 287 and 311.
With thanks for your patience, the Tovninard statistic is 0.92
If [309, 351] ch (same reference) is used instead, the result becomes 0.96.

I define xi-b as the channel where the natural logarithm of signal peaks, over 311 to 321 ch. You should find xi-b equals 318.0 ch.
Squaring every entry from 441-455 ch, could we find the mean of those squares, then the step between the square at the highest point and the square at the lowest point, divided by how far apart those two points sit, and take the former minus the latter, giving 120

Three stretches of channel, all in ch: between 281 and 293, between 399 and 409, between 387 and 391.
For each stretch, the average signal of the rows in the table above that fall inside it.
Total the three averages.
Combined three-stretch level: 35.6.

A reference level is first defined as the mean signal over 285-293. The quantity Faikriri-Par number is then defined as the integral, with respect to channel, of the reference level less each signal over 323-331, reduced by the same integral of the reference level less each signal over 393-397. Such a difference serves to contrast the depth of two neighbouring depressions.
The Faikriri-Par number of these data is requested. -3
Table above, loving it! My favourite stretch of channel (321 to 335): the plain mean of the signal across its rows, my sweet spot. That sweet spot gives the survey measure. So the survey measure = 11.9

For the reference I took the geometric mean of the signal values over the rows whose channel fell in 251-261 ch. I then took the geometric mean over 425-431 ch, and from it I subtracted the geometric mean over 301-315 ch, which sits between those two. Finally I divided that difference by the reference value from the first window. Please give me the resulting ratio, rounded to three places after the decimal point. 0.074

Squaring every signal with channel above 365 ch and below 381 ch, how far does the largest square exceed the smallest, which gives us 25.5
